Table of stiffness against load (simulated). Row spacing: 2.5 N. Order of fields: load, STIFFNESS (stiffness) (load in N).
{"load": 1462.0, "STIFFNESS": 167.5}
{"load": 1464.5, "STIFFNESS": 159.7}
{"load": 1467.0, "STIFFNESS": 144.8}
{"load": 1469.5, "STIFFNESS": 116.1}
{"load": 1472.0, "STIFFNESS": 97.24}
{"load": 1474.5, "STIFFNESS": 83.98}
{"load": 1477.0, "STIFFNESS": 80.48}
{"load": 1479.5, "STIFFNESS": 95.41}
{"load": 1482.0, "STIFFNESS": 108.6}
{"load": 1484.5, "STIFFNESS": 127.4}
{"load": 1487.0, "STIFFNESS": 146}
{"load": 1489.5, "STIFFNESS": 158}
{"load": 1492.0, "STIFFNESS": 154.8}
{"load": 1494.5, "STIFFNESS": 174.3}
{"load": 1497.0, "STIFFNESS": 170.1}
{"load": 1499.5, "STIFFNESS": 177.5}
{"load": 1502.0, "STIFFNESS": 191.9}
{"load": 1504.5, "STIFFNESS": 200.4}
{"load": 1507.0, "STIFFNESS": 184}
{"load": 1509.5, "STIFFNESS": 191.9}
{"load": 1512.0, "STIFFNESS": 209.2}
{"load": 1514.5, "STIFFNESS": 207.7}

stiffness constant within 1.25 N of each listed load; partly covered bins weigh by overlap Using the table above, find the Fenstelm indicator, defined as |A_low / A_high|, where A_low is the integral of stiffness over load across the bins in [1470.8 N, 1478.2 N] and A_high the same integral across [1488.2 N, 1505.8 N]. 0.21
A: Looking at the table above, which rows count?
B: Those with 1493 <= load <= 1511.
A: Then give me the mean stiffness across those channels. 184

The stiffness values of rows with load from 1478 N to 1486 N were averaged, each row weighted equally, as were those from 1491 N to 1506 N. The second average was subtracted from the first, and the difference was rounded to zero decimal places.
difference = -68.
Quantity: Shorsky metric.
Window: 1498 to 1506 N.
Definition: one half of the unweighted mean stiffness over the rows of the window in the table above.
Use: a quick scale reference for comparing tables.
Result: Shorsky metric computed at 95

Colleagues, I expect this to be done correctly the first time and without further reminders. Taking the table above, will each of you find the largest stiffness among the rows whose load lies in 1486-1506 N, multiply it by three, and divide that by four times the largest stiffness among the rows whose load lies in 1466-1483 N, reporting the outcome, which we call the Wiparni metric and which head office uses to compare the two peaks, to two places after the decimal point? 1.04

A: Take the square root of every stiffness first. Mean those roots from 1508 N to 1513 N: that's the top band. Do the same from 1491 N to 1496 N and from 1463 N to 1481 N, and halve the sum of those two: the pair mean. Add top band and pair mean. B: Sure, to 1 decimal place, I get 25.8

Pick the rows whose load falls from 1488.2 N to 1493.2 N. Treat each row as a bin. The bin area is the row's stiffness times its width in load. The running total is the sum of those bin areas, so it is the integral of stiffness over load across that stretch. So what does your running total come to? 782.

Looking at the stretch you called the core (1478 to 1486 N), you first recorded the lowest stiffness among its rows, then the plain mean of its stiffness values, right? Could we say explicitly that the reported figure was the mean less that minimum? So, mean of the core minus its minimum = 15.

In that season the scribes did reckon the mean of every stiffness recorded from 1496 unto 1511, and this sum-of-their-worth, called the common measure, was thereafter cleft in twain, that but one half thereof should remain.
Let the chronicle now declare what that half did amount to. 93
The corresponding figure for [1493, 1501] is 87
